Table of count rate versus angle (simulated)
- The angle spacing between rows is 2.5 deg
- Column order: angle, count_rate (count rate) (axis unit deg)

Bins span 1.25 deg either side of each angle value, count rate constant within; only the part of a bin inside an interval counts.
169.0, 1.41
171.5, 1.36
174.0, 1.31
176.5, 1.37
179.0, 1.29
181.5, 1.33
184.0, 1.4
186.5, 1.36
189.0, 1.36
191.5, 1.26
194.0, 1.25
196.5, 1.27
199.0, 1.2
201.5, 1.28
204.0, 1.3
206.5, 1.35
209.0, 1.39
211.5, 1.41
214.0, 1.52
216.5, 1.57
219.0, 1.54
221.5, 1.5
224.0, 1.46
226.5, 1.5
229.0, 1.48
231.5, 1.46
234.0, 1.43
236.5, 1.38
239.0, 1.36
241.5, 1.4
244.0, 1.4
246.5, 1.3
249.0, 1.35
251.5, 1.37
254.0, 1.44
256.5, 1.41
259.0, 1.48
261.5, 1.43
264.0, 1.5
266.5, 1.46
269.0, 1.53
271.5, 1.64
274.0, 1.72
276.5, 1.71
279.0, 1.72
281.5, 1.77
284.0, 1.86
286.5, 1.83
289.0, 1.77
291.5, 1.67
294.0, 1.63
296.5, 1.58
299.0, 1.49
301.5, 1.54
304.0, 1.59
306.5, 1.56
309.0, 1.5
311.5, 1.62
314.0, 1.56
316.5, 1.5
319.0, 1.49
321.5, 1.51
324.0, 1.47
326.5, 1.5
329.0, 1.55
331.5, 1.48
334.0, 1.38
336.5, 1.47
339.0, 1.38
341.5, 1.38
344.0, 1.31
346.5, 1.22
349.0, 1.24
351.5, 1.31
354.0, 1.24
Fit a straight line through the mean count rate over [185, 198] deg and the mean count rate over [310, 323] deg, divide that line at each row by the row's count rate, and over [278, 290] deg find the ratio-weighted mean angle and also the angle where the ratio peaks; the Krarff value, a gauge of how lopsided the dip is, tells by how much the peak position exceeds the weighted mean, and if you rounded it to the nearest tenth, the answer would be -5.0 deg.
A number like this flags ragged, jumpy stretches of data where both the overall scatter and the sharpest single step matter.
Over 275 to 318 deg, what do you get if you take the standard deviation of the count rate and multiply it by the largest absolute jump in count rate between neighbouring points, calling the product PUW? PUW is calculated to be 0.014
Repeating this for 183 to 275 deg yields 0.012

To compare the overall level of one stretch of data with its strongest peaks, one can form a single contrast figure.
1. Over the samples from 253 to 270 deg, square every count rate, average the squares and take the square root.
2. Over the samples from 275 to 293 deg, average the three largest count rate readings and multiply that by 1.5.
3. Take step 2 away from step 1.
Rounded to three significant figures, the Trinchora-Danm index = -1.27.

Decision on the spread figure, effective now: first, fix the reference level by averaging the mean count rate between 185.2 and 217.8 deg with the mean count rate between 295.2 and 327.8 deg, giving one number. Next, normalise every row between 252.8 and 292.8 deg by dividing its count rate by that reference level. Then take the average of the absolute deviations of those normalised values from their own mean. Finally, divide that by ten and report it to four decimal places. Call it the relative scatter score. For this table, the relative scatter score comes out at 0.0095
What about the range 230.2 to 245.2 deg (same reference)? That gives 0.0019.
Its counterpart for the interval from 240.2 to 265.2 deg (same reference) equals 0.0031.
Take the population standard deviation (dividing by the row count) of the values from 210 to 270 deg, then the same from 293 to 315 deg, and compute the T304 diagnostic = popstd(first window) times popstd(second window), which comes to 0.0030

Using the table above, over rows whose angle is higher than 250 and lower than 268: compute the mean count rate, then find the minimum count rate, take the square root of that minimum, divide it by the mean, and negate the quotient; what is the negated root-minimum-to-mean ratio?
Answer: -0.812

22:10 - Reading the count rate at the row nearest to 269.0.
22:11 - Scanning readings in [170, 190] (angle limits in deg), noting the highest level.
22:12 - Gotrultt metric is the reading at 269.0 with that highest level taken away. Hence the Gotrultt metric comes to 0.13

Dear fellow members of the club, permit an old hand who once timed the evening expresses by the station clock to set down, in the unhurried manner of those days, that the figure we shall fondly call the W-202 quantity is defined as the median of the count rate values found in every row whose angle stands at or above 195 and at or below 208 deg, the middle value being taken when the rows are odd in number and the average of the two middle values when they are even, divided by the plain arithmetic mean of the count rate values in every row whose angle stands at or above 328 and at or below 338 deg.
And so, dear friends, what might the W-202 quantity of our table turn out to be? 0.87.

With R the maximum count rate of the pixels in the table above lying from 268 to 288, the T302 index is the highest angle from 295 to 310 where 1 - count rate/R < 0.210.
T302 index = 309.0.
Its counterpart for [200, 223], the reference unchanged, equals 221.5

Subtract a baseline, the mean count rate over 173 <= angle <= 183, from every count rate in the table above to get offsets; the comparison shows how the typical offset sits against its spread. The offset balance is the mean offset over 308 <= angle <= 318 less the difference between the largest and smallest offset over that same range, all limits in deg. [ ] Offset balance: 0.10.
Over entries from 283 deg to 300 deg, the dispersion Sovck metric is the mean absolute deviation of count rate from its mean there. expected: 0.11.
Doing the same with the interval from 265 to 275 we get 0.09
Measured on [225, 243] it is 0.04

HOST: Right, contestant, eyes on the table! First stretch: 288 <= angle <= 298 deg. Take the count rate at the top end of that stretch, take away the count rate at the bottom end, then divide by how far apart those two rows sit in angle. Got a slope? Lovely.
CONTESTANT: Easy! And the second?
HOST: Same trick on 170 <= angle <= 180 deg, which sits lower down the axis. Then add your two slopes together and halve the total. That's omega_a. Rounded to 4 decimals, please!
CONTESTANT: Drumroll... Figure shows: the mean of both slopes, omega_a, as -0.0173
